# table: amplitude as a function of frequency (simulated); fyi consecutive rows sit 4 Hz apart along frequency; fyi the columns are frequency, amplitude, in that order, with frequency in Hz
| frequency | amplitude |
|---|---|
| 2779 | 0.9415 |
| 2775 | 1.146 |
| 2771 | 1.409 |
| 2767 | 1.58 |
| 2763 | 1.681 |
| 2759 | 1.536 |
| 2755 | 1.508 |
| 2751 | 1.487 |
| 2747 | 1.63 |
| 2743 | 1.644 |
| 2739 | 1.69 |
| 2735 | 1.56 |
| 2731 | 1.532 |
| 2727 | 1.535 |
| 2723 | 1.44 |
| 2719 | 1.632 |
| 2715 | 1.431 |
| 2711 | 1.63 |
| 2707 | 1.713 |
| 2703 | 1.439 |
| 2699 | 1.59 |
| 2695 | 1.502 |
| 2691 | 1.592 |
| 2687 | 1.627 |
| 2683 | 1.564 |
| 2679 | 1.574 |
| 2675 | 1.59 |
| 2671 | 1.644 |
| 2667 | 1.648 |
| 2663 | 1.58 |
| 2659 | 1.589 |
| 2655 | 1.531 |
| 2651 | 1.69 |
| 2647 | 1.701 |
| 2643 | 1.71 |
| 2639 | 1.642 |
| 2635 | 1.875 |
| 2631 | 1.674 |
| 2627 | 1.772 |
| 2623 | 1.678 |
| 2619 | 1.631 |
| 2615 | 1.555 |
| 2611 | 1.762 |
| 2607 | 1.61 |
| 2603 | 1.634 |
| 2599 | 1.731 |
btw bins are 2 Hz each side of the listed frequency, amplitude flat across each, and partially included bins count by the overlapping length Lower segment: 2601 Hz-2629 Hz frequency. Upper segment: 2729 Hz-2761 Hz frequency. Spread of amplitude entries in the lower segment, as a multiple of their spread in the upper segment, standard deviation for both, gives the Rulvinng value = 1.1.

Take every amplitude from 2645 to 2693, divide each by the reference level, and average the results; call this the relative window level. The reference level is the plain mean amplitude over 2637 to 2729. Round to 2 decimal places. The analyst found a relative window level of 1.01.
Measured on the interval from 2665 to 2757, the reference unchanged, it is 0.99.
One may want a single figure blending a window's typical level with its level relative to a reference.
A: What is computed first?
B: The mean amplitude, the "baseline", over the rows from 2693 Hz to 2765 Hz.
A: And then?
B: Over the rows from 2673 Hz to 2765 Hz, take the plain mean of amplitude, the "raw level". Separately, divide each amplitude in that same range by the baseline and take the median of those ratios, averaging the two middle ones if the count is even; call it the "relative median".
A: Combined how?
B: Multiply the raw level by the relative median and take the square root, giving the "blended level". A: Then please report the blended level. 1.26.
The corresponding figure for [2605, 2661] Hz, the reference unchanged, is 1.34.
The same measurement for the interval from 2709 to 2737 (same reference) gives 1.23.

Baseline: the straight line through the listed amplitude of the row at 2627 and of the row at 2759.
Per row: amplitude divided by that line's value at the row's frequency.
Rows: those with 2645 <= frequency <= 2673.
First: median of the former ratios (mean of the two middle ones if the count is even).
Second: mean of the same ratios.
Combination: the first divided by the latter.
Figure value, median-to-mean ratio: 1.02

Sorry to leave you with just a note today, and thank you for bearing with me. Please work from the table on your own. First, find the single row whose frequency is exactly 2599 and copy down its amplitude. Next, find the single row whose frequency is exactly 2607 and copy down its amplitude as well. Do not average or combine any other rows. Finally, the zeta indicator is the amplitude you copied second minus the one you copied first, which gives -0.12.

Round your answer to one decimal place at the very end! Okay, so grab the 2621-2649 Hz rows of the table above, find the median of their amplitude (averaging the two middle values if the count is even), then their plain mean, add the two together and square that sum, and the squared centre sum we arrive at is 11.7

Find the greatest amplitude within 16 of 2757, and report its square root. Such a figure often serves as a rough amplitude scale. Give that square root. 1.30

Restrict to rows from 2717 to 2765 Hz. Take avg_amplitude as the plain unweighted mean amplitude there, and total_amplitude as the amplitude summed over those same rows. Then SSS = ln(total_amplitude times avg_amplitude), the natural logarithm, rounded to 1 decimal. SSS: 3.4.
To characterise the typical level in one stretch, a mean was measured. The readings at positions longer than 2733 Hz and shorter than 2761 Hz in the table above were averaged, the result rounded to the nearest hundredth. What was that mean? 1.58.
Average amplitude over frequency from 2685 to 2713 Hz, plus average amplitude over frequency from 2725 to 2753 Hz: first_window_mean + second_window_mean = 3.17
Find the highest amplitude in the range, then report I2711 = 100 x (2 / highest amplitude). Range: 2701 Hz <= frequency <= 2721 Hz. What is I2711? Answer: 117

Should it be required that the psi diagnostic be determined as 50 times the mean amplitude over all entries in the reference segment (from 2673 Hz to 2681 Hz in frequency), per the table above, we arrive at 79.1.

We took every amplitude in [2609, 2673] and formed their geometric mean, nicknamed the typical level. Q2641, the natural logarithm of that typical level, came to 0.510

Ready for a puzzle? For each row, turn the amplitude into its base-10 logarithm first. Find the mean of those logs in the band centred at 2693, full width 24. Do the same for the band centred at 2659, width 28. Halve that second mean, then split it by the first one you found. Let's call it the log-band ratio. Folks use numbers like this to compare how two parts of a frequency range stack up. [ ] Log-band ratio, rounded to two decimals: 0.55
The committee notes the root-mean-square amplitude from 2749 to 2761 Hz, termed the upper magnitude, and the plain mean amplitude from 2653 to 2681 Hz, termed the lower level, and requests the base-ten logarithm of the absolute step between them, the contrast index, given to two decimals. -1.08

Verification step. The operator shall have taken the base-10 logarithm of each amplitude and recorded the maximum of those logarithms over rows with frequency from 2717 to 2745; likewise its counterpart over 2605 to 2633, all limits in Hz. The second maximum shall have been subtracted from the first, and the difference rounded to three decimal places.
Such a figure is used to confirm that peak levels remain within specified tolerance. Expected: -0.021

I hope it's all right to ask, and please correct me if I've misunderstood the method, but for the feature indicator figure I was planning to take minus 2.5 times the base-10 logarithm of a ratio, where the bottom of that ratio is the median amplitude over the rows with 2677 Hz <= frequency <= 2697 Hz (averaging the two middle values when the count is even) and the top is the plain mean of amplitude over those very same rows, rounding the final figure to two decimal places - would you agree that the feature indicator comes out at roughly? 0.00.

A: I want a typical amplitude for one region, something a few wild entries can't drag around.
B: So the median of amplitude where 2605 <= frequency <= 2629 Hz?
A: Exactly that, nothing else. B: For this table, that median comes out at 1.65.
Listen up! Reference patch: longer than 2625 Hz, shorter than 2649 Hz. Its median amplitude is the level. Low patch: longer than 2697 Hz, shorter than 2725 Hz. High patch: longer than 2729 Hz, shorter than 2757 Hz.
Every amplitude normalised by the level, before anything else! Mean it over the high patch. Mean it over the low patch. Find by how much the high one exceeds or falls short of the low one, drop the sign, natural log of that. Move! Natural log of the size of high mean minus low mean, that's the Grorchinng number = -4.2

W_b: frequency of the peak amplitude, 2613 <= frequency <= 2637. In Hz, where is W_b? 2635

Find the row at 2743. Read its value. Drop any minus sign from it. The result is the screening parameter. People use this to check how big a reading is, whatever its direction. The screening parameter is 1.64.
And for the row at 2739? 1.69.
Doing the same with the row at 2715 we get 1.43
